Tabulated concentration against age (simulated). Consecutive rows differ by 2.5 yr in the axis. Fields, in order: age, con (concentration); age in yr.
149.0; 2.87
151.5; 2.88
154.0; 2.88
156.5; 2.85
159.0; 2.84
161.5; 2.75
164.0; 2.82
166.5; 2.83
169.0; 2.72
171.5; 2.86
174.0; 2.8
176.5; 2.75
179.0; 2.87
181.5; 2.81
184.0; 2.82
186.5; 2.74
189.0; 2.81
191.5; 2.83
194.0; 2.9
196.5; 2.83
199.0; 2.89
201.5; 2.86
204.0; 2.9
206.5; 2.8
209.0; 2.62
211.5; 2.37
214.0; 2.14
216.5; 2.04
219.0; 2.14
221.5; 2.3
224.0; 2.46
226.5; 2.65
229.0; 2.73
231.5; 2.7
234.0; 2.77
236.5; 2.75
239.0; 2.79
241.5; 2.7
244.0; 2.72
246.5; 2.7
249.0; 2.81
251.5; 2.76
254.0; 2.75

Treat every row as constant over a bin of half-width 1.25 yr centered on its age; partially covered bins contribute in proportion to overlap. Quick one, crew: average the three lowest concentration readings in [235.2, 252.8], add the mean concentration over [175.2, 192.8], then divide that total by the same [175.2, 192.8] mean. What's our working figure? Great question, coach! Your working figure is 1.97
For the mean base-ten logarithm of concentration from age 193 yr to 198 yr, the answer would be 0.457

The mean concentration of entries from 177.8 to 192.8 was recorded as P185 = 2.81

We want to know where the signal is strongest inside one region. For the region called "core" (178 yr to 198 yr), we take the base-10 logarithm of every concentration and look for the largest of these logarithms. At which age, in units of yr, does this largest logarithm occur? 194.0 yr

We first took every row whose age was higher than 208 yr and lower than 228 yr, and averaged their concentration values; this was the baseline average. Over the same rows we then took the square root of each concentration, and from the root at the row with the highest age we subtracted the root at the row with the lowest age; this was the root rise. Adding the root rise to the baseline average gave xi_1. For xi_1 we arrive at 2.35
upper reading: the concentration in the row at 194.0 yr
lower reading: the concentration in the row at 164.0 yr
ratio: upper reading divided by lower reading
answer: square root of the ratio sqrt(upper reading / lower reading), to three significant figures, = 1.01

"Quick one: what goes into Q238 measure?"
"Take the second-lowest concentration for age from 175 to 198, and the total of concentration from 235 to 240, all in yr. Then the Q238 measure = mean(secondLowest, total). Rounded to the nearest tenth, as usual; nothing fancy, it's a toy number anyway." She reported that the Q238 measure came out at 4.1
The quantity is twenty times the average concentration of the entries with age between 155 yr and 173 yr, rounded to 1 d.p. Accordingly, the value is 56.2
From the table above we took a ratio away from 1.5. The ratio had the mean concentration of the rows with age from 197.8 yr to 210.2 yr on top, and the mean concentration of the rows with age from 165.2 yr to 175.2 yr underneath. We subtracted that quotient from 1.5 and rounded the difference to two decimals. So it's 0.50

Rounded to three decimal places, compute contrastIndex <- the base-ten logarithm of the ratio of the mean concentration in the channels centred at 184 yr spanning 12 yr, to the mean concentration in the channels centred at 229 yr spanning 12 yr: 0.023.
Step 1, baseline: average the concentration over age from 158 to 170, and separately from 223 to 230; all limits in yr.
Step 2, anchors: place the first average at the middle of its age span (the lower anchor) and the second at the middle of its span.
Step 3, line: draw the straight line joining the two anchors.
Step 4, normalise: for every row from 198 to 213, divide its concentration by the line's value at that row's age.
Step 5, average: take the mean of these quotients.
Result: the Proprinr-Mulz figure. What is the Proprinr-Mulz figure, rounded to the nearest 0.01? 1.02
